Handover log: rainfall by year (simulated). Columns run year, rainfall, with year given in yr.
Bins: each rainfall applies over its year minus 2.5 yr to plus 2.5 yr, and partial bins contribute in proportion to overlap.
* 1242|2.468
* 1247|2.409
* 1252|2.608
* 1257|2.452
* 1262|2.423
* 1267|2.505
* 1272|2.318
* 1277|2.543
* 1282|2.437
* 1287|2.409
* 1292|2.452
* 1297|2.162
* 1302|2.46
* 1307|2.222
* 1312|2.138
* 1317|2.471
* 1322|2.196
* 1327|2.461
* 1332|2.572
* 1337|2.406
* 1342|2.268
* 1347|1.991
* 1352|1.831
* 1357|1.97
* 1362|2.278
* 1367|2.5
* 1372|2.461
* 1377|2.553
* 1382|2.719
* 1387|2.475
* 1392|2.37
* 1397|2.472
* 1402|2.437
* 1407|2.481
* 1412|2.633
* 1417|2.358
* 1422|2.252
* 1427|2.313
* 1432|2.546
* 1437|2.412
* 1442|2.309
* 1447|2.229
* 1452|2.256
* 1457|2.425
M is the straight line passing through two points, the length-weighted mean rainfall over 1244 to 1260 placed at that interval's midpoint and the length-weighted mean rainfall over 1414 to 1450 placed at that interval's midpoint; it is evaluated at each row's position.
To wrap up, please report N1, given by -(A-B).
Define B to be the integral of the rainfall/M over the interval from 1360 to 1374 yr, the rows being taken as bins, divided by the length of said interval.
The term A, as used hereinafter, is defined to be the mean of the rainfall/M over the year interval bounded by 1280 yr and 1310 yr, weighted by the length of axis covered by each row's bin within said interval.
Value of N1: 0.049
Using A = 0.96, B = 1.007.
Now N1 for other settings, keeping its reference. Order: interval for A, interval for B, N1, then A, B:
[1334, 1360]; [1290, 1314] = 0.061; 0.87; 0.934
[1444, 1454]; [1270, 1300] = 0.009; 0.96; 0.971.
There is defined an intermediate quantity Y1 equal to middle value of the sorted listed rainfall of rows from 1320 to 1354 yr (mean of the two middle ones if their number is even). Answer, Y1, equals 2.27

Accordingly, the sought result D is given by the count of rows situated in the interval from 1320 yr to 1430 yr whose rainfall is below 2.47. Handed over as 14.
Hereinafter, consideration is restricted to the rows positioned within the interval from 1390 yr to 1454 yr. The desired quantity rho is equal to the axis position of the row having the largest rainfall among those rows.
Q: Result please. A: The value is 1412 yr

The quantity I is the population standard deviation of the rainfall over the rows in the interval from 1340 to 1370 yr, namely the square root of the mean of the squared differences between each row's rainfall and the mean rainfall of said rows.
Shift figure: 0.23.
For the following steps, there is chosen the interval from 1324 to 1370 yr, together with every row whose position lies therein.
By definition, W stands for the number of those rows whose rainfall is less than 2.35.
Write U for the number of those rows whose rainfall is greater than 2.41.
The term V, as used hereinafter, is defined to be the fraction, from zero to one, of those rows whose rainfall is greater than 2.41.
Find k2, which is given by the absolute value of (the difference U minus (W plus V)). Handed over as 2.3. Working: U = 3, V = 0.33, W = 5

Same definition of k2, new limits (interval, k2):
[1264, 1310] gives 1.4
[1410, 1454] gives 2.3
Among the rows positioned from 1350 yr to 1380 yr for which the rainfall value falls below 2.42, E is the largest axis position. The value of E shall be 1362 yr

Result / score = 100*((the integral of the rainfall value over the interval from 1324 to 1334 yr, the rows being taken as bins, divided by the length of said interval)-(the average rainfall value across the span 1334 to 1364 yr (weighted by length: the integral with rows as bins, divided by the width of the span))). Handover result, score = 37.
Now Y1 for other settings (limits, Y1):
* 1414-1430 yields 2.31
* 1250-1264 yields 2.45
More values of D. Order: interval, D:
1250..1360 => 17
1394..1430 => 4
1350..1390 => 4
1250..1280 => 3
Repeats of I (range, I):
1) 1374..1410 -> 0.10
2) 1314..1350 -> 0.18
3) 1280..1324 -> 0.13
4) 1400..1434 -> 0.12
